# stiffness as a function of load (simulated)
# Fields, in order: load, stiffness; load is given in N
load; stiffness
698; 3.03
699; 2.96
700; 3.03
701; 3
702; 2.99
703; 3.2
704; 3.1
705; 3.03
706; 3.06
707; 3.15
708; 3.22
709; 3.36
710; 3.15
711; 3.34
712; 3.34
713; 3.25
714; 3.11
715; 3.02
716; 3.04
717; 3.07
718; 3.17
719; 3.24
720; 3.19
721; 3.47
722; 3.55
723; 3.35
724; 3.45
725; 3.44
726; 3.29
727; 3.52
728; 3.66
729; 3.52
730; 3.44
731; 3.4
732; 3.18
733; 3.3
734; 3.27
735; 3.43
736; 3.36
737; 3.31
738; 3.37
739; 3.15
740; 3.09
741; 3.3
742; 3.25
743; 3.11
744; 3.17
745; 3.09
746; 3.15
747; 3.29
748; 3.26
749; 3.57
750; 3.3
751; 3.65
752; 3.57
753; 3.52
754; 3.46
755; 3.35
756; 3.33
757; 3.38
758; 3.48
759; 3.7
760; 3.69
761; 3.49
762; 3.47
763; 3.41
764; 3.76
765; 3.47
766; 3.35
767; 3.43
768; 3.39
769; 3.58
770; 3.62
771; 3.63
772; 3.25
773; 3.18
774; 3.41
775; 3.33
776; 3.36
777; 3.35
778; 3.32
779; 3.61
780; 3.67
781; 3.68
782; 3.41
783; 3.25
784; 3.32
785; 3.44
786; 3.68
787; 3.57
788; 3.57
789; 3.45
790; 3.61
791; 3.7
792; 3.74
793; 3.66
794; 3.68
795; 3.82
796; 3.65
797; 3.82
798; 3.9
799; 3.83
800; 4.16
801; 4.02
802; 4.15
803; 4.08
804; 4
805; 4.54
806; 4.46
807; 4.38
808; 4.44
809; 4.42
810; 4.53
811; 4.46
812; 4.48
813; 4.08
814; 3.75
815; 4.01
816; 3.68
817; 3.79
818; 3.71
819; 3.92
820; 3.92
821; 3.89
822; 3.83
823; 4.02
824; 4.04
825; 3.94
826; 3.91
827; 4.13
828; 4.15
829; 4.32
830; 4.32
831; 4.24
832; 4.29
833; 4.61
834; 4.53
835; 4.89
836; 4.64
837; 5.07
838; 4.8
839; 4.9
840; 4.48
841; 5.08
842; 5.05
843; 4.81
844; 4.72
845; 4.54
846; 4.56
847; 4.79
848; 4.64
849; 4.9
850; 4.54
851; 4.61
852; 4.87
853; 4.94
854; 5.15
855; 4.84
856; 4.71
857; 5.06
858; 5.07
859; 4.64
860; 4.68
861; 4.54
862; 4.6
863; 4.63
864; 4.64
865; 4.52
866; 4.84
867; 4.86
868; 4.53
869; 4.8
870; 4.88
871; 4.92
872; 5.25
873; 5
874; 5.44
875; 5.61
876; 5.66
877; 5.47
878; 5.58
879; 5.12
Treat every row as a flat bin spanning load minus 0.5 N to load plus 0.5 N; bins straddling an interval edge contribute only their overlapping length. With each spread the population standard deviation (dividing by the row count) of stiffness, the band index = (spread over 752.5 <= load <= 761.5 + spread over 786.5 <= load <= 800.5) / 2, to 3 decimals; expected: 0.147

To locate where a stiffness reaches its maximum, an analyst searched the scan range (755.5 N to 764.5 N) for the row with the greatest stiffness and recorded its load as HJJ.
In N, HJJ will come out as 764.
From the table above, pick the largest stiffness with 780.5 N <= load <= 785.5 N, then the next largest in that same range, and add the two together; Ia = 7.1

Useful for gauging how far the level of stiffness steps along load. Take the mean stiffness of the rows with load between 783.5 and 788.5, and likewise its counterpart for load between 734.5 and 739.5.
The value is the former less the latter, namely 0.19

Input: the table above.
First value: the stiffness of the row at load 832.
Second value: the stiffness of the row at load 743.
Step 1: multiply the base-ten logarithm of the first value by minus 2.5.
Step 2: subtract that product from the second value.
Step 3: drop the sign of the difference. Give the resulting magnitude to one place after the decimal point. 4.7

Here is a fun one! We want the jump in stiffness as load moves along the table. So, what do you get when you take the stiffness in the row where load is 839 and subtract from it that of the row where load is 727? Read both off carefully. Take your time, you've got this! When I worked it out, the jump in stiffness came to 1.4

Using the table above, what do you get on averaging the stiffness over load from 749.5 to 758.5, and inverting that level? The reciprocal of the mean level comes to 0.290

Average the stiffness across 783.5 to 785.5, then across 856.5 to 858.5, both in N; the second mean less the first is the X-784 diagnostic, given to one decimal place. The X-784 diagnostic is 1.7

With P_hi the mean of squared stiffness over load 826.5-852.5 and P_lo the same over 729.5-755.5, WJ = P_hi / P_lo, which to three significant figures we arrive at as 1.95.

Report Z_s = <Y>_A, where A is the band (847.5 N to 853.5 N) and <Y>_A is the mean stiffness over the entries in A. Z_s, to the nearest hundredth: 4.75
